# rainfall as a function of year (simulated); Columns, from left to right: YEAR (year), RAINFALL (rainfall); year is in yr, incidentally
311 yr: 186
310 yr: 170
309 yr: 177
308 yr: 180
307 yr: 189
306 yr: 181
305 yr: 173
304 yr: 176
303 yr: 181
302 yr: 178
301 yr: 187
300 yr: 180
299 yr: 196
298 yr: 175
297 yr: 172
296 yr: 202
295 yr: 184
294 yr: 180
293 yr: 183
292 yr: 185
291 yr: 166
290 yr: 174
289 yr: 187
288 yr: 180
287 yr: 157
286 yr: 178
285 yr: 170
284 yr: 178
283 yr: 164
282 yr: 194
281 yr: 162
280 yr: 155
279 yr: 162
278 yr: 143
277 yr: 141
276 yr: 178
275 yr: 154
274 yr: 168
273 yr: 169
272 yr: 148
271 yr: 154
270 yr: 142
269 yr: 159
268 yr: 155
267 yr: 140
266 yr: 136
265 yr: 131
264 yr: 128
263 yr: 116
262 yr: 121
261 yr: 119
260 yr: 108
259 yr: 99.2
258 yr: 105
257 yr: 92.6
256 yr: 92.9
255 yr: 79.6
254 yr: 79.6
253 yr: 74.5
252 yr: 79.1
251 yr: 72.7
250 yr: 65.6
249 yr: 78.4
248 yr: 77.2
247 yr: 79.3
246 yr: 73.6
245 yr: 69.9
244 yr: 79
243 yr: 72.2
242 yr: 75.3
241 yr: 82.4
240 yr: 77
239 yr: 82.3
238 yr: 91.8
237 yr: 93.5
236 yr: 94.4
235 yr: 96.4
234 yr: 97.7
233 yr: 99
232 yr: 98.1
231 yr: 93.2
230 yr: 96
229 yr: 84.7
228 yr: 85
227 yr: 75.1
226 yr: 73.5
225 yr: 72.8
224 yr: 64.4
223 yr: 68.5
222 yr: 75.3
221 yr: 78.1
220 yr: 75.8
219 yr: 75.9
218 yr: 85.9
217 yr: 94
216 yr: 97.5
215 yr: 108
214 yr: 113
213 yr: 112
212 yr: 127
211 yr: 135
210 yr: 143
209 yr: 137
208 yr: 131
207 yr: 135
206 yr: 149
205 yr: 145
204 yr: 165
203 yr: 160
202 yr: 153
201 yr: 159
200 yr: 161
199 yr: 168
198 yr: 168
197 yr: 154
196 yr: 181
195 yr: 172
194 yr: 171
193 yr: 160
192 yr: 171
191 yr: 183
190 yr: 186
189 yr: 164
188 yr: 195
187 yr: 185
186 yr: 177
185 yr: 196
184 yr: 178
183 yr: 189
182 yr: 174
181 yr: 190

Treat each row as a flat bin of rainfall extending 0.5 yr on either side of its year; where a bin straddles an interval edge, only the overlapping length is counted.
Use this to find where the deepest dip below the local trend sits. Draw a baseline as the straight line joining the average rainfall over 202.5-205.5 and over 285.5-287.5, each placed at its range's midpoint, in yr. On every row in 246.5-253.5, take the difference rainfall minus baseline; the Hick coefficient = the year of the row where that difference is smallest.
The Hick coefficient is 250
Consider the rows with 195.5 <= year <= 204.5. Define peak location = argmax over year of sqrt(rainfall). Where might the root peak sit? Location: 196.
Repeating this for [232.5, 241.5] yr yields 233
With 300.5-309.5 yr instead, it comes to 307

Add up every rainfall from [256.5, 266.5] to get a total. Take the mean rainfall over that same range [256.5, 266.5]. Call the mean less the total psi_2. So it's -1040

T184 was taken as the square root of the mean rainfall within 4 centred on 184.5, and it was 13.6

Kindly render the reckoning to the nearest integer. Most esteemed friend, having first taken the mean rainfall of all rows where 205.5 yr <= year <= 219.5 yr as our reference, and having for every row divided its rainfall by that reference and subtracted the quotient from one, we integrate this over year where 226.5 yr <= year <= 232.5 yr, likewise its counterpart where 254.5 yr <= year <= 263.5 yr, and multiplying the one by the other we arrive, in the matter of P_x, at 2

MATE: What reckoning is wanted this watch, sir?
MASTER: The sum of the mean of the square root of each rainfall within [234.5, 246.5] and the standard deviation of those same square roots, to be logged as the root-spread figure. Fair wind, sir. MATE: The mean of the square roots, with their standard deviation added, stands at 9.6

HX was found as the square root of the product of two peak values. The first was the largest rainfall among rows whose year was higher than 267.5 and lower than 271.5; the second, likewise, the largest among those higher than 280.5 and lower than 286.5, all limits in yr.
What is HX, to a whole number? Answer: 176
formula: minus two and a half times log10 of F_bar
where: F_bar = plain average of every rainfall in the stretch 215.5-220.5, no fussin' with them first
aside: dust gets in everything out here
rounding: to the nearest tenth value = -4.8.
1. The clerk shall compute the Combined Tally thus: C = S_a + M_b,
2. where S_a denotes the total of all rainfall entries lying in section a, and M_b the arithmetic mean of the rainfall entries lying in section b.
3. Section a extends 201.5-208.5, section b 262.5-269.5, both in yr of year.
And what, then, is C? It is 1176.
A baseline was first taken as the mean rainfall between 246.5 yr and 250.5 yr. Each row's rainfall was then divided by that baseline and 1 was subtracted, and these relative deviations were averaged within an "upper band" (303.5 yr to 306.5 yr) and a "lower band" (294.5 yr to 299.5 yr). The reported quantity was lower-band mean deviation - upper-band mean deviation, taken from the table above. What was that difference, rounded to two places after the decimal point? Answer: 0.12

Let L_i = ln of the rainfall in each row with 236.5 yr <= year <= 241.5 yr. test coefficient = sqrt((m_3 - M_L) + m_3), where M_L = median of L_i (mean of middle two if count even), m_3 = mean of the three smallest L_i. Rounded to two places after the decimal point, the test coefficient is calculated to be 2.09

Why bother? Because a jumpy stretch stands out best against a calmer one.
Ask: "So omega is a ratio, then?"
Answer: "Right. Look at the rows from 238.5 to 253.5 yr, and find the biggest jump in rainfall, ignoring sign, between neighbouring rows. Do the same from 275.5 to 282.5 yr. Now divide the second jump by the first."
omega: 2.9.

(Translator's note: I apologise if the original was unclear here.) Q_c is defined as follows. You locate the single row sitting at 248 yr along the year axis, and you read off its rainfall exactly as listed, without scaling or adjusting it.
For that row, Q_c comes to 77.2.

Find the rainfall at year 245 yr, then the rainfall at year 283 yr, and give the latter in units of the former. 2.35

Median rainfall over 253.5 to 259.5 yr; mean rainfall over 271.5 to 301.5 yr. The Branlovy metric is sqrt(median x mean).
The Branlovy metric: 126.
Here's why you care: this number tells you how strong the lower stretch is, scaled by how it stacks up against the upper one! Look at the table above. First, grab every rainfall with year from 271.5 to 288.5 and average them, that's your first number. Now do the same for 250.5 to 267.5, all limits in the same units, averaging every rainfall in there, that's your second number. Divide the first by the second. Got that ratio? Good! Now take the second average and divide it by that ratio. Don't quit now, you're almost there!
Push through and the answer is 66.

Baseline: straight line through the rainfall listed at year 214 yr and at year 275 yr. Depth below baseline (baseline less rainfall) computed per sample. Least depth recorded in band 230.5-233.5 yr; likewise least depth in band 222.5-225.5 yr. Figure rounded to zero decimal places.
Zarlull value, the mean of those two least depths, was 37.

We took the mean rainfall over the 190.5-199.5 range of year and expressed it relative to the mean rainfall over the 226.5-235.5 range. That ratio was 1.9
